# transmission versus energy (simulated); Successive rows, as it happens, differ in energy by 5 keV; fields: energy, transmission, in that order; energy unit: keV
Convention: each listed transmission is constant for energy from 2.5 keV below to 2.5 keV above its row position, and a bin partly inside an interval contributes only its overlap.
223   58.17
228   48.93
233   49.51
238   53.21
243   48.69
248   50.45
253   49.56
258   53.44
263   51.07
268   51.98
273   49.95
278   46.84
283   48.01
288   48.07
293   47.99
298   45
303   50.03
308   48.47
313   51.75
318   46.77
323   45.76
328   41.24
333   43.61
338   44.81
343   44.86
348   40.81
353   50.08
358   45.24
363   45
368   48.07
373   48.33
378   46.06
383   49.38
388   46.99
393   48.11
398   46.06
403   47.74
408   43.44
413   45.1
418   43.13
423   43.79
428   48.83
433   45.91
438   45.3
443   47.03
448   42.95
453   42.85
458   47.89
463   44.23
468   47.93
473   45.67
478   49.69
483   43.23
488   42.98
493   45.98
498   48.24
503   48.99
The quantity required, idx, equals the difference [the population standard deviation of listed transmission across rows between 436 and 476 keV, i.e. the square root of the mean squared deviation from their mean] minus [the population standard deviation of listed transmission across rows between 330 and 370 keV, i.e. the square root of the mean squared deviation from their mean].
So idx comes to -0.7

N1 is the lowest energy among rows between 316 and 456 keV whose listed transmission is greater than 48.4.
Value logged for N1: 353 keV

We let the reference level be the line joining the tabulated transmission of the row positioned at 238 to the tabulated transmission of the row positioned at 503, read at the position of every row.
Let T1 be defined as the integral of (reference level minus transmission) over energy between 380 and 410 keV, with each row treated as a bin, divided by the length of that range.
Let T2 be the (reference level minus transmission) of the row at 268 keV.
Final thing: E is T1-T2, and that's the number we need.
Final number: 3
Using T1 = 3.7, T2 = 0.8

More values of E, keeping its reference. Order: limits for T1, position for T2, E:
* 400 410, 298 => -2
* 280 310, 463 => -1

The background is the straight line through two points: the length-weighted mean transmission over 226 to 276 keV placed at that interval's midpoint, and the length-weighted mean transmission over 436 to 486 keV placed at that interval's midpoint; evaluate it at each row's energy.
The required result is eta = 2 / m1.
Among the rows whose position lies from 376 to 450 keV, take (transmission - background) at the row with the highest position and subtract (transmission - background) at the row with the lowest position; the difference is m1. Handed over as -1.39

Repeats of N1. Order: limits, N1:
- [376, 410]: 383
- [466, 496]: 478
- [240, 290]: 243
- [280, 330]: 303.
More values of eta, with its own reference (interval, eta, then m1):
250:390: 3.09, 1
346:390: 0.28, 7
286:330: -0.34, -6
